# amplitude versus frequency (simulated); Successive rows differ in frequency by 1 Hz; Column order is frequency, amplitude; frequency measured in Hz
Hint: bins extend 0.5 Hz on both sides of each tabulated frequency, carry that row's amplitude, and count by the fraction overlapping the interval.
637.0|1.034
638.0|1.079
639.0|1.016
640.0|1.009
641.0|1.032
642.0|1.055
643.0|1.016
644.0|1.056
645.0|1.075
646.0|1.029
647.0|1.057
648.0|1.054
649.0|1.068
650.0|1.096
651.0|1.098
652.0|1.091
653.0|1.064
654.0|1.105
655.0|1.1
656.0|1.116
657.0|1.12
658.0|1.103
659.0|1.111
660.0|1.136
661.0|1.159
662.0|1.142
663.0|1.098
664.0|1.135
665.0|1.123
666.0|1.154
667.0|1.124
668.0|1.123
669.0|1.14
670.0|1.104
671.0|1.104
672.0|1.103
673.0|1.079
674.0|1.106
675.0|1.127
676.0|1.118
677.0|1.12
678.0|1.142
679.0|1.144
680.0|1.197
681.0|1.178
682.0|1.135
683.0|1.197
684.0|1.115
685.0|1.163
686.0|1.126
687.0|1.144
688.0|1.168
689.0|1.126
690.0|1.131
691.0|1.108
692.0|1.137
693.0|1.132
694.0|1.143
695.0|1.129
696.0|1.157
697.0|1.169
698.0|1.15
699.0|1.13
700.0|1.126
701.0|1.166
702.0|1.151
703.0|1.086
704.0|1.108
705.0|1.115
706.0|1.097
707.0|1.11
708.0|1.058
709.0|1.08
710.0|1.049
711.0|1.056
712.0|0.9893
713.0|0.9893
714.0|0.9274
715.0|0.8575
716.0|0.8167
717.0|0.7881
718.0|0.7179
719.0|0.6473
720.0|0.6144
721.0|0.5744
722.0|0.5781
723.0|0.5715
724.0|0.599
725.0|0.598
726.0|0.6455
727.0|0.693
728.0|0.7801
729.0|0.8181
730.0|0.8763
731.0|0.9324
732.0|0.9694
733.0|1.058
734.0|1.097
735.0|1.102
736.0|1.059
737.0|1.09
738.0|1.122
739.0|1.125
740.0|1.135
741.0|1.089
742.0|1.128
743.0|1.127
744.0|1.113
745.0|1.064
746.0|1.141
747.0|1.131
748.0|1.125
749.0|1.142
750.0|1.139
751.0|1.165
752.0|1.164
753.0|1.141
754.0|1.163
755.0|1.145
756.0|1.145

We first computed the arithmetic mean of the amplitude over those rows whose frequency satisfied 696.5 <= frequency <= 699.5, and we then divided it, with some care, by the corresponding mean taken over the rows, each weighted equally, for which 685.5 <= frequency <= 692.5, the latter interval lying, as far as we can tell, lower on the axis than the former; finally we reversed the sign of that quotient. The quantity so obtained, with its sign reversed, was -1.01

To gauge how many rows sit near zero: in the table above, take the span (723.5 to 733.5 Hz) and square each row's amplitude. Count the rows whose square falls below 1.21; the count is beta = 10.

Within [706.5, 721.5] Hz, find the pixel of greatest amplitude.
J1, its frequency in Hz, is 707.0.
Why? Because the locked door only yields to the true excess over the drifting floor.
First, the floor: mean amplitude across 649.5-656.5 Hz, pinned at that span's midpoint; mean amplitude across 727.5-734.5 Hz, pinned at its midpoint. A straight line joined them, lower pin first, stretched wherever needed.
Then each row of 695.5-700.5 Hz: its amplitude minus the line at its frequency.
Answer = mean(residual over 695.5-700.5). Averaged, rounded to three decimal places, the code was 0.145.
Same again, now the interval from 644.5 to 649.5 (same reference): -0.052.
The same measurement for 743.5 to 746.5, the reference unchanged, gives 0.202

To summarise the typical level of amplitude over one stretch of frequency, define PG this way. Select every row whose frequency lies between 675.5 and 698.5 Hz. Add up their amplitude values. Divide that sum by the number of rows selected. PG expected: 1.14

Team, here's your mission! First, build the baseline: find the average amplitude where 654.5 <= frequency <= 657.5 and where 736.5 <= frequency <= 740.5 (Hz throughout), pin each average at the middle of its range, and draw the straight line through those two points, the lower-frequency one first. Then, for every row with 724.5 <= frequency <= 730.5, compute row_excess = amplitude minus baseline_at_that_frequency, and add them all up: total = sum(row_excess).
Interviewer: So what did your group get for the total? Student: -2.3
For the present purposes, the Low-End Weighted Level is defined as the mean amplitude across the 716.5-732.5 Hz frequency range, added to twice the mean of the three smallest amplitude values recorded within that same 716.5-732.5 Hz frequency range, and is 1.86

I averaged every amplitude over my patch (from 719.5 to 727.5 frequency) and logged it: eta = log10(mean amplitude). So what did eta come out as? -0.22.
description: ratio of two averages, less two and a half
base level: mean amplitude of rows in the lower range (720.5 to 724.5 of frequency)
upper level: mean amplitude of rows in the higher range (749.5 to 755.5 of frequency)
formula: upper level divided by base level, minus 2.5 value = -0.51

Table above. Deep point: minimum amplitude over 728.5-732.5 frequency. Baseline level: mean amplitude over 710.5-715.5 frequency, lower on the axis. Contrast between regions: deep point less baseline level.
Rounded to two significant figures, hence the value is -0.15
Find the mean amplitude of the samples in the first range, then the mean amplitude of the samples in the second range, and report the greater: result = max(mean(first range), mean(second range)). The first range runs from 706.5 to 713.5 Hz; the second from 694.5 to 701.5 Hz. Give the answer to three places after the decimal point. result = 1.147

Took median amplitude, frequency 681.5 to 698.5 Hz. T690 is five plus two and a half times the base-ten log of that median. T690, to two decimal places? 5.14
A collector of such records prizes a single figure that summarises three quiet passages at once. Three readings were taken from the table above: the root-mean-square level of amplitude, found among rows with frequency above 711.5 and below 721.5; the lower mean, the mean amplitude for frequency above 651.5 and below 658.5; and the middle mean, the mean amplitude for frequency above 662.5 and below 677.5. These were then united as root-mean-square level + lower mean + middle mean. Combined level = 3.02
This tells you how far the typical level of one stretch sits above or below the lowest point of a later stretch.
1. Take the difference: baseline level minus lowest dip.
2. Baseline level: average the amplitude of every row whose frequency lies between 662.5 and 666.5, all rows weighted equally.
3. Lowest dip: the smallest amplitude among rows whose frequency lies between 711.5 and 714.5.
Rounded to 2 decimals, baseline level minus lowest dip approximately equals 0.20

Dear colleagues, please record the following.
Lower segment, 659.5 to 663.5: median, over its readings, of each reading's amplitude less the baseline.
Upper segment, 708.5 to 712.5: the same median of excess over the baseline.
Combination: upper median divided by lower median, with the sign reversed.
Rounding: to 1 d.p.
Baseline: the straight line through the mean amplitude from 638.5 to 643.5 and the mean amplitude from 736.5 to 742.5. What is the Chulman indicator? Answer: 0.4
